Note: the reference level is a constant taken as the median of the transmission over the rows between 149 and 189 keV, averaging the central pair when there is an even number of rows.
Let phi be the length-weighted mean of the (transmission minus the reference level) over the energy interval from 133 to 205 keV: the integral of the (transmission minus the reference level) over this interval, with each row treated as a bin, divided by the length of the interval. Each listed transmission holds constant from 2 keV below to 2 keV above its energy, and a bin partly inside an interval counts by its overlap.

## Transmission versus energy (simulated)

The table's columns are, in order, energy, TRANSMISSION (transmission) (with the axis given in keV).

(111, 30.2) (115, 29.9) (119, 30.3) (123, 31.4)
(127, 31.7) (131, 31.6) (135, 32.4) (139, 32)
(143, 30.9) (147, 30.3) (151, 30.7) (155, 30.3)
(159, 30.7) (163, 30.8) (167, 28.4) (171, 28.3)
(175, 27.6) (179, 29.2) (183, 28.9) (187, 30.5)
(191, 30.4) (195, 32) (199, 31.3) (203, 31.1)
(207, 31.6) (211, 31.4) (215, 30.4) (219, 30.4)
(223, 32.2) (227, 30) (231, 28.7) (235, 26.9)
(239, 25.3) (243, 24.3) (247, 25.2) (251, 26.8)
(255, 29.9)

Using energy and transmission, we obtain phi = 0.6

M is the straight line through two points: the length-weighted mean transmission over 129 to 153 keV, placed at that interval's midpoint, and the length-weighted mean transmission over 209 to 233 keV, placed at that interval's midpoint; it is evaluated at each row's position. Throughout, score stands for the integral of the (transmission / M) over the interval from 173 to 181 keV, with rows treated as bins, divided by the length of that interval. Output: 0.917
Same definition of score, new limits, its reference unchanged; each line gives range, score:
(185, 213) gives 1.015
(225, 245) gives 0.890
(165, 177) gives 0.906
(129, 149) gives 1.003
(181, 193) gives 0.970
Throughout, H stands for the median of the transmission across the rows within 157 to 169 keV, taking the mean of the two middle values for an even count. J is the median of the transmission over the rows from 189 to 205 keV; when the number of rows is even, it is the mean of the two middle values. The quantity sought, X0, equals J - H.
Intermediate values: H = 30.7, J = 31.2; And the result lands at 0.5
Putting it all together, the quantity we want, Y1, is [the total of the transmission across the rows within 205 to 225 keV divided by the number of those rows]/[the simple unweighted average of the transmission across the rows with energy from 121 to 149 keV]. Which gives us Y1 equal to 0.99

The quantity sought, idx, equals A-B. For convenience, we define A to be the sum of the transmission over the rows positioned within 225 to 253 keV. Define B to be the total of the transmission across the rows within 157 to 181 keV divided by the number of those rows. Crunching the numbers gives 158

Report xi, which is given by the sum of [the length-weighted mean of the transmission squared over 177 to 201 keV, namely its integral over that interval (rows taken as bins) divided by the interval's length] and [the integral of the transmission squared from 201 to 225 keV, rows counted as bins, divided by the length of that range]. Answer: 1897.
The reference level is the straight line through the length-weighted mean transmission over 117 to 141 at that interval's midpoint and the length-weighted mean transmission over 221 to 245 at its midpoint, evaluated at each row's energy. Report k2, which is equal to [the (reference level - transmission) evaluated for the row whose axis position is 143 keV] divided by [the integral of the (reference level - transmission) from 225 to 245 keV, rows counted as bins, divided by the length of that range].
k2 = 0.2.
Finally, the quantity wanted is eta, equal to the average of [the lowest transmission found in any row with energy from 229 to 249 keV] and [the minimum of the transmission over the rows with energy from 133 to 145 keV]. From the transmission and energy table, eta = 27.6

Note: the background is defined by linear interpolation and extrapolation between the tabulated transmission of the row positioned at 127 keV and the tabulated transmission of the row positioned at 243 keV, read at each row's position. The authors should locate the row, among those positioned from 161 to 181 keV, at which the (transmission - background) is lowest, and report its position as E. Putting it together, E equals 175 keV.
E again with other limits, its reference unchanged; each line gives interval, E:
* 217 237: 235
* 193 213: 199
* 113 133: 115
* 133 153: 147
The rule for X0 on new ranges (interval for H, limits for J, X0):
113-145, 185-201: -0.6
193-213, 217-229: -1.0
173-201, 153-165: 0.3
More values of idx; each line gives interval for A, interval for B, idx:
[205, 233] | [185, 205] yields 184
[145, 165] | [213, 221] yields 122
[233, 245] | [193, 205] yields 45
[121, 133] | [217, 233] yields 64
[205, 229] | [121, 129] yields 154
